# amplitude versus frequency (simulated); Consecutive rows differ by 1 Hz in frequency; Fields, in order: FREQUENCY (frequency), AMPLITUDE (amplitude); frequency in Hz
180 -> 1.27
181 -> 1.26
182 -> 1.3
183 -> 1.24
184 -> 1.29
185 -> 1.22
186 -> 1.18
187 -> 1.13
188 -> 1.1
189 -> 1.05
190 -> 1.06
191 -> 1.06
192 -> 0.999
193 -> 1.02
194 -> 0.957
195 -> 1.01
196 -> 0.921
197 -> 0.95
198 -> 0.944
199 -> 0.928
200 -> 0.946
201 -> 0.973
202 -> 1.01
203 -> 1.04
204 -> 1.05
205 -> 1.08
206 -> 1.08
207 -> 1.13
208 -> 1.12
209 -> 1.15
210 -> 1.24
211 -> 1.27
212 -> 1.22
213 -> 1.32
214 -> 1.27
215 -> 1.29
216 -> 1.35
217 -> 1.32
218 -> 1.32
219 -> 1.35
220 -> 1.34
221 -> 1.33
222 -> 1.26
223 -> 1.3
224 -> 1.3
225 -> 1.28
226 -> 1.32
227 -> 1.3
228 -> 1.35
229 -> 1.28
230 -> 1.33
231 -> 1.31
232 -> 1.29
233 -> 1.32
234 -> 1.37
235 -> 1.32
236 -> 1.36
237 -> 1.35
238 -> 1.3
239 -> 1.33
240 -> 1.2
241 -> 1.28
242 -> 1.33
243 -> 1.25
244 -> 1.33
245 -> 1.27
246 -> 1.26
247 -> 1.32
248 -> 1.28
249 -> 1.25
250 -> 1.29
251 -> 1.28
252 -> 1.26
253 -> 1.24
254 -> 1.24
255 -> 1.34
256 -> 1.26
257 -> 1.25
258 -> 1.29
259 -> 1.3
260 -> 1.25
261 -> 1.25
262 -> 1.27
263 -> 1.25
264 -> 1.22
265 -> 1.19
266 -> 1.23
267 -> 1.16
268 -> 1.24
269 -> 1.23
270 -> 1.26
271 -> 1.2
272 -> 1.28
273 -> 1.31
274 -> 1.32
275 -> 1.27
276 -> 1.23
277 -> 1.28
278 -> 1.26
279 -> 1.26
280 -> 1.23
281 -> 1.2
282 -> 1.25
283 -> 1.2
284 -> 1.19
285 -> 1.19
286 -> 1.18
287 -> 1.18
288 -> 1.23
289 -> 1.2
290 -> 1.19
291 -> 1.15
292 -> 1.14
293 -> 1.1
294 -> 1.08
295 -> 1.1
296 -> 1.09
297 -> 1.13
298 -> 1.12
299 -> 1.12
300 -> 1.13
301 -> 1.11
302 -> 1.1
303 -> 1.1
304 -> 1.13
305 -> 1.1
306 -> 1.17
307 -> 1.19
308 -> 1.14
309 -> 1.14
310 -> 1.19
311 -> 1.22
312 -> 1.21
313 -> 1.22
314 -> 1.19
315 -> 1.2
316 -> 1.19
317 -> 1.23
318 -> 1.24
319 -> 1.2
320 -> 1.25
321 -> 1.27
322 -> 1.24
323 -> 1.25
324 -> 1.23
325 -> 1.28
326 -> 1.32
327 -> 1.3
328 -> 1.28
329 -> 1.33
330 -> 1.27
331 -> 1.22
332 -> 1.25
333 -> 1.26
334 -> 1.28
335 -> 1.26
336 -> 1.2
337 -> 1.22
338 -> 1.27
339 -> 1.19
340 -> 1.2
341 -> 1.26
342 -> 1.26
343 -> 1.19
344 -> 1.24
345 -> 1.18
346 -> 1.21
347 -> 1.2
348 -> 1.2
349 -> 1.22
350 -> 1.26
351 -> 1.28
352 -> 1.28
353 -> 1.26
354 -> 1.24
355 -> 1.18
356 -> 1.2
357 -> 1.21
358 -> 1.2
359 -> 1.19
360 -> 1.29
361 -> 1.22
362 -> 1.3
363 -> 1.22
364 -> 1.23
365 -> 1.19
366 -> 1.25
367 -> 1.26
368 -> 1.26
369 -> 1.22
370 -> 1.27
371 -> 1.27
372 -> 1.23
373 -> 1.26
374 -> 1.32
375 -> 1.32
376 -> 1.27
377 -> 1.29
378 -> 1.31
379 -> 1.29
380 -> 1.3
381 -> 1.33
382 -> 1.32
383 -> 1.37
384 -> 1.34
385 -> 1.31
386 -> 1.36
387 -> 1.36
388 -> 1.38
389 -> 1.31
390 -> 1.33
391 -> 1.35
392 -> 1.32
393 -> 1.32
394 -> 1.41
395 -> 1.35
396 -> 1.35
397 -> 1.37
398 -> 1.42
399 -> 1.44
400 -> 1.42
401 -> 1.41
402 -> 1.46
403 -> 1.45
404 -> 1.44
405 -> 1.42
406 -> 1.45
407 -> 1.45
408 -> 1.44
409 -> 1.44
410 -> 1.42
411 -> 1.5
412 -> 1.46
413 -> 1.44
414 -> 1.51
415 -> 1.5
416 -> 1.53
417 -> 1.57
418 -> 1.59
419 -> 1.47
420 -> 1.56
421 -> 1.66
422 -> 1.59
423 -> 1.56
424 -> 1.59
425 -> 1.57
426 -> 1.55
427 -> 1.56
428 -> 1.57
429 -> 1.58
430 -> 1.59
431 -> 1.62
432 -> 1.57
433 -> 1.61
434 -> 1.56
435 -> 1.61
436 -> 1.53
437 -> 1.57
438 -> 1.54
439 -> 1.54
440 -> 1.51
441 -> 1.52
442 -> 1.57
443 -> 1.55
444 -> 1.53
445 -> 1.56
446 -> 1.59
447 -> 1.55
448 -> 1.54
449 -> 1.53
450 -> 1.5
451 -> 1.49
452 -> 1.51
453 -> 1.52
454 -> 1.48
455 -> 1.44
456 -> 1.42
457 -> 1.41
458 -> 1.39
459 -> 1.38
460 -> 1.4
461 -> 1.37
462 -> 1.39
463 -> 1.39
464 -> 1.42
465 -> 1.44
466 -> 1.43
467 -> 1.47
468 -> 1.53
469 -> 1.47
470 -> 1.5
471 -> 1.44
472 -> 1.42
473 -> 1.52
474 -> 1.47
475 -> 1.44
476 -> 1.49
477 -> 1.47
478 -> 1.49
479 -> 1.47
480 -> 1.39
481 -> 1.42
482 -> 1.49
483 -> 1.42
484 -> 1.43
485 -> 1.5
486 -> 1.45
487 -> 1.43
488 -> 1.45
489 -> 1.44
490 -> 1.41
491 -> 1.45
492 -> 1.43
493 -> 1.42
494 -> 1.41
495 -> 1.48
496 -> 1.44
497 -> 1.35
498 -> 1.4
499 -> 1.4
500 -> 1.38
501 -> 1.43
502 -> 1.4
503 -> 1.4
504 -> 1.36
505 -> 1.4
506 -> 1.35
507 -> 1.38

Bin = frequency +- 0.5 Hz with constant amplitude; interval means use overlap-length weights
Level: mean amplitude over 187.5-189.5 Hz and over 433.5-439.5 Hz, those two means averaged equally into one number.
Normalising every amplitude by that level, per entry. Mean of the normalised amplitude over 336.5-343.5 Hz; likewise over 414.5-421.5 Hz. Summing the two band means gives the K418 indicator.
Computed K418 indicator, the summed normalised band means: 2.11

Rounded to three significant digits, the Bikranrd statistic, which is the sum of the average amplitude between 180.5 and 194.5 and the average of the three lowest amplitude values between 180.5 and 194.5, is 2.13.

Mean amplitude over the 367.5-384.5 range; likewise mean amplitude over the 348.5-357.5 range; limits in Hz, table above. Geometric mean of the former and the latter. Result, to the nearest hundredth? 1.26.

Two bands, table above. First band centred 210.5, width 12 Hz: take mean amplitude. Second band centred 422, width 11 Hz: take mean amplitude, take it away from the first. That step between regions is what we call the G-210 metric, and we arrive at -0.36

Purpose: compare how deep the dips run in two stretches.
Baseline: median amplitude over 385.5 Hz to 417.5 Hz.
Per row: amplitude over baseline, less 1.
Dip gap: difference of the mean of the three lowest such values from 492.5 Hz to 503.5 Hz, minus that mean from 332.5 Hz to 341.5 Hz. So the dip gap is 0.13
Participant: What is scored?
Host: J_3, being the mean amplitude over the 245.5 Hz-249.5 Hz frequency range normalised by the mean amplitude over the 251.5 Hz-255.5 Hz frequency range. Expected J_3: 1.01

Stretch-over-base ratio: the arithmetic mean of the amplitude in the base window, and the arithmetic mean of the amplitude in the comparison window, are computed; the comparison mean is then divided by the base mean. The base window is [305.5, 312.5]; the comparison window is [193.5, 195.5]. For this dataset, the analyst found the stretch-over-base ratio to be 0.83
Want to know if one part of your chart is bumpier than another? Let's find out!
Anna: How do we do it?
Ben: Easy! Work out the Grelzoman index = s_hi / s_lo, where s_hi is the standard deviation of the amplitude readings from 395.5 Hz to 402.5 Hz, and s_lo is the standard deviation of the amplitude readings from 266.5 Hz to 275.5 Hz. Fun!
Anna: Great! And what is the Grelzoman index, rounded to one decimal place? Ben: 0.7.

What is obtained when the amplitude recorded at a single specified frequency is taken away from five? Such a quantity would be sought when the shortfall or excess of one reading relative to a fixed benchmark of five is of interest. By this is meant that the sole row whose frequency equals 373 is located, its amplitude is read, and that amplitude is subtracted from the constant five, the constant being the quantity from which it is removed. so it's 3.74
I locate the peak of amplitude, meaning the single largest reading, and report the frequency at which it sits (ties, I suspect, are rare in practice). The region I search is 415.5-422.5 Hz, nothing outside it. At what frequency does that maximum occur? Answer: 421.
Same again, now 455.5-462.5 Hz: 456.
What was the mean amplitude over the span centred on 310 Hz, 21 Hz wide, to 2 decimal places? 1.17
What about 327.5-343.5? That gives 1.25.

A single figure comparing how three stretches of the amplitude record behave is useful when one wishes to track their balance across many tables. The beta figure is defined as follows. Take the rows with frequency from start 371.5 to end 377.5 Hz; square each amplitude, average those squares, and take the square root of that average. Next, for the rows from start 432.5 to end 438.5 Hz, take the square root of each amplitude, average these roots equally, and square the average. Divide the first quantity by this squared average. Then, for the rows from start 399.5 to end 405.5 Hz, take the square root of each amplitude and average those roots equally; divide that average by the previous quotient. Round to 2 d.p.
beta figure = 1.47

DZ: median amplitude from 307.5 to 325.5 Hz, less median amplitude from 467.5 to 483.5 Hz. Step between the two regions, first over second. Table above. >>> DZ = -0.25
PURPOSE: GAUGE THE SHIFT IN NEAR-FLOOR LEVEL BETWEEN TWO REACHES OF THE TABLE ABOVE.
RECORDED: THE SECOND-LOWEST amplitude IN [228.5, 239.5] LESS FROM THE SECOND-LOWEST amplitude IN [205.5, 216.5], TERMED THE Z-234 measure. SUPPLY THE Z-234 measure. -0.17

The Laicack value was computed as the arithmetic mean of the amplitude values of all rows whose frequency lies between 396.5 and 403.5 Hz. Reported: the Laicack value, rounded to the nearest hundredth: 1.42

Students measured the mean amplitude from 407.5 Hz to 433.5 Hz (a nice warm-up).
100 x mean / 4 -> 39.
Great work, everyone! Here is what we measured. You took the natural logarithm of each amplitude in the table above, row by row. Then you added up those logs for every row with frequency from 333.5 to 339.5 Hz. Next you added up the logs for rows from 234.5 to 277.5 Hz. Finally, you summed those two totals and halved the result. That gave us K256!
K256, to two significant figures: 5.8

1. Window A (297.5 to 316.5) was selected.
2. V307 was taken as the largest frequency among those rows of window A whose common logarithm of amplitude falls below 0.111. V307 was 316 Hz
